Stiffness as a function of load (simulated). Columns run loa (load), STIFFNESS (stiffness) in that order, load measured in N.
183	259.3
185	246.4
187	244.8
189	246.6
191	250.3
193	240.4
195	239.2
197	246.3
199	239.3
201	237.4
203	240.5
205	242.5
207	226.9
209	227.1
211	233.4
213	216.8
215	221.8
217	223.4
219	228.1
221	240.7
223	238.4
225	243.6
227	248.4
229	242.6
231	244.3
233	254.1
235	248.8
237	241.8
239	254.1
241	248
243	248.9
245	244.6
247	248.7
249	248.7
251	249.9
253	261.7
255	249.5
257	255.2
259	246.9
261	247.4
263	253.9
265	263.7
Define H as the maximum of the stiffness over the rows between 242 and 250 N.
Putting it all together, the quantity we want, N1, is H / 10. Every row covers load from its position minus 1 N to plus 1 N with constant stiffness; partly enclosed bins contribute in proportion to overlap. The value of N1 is 24.9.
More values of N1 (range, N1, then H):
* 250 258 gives 26.2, 261.7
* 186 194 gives 25.0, 250.3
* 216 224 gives 24.1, 240.7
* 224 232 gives 24.8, 248.4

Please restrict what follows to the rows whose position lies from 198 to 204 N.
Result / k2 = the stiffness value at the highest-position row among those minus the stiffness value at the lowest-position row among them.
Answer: 1.2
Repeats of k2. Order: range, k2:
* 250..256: -0.4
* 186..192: 5.5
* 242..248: -0.2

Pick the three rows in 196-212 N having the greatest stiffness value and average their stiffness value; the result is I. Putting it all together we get 243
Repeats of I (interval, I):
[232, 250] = 252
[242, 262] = 256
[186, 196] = 247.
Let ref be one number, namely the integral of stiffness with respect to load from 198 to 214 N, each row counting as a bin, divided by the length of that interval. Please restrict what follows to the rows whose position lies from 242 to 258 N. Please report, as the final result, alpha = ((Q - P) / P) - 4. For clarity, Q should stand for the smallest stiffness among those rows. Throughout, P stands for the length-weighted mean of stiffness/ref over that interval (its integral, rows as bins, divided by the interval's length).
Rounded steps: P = 1.08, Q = 244.6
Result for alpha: 222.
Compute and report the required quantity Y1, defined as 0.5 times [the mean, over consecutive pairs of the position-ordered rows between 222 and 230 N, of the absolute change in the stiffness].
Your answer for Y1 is 2.63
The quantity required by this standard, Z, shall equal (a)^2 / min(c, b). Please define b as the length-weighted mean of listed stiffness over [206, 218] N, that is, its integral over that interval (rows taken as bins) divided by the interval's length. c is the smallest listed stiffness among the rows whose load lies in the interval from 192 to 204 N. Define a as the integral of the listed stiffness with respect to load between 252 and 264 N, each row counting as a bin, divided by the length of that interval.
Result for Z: 283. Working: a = 252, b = 225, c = 237.4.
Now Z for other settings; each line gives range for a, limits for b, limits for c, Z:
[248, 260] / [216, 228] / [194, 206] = 268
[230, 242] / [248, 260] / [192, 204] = 260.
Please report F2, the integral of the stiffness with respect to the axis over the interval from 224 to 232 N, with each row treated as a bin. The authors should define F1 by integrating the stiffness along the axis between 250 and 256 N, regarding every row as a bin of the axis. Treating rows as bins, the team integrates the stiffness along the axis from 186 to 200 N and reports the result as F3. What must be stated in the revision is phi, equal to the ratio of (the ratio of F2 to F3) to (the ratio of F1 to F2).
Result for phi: 0.7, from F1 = 1522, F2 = 1958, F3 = 3414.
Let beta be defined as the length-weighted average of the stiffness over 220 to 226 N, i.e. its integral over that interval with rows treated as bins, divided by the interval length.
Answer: 241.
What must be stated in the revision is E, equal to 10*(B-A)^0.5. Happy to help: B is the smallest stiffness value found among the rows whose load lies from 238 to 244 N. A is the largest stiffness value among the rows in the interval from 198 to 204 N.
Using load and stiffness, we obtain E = 27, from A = 240.5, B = 248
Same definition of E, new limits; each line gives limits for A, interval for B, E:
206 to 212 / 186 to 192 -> 34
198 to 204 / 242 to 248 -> 20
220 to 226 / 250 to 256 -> 24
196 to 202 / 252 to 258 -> 18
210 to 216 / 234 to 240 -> 29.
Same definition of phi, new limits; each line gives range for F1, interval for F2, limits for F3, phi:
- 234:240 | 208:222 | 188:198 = 2.8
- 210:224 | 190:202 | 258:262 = 2.7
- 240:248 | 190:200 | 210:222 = 1.1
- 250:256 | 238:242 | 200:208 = 0.3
